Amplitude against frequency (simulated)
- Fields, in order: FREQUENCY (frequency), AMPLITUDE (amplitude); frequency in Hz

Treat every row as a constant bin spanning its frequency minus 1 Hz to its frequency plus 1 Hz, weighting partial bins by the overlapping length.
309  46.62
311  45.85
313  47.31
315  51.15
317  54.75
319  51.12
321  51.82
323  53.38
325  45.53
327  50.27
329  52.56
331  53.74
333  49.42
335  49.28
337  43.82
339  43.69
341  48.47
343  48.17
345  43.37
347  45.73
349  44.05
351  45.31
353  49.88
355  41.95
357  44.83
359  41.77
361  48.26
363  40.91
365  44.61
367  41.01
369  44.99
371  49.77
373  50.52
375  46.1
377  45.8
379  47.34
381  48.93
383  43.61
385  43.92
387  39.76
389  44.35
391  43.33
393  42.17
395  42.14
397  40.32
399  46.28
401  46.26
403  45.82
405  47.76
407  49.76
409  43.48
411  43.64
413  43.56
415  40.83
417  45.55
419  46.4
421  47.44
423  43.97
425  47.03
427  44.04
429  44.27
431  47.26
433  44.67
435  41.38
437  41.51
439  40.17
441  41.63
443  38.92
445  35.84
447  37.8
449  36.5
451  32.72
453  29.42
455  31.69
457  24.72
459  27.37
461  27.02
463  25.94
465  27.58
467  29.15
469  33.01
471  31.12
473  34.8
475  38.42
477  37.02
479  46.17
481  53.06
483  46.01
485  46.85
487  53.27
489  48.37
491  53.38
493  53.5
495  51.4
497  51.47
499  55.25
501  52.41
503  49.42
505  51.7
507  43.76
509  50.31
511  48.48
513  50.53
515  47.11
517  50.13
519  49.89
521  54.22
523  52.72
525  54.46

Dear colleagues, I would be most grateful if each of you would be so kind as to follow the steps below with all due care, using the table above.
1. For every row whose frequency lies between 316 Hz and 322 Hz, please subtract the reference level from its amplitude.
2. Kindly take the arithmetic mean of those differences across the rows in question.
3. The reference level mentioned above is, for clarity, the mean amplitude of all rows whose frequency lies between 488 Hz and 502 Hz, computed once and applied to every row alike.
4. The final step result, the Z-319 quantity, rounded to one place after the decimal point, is 0.3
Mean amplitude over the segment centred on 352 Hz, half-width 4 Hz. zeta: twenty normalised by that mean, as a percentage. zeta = 44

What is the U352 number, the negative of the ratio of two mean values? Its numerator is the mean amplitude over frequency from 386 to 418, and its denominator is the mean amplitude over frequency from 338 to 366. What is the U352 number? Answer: -0.98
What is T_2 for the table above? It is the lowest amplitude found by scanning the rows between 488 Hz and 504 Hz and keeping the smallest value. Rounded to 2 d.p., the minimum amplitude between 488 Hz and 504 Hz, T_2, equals 48.37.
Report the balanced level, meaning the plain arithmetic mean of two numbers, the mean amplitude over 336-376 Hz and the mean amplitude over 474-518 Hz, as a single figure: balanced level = 47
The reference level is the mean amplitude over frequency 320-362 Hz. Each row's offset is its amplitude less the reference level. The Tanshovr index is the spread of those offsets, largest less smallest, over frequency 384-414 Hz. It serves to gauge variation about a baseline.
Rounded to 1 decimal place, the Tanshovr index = 10.0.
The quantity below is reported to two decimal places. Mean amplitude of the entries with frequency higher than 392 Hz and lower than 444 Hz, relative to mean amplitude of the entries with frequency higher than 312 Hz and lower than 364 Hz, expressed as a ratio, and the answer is 0.92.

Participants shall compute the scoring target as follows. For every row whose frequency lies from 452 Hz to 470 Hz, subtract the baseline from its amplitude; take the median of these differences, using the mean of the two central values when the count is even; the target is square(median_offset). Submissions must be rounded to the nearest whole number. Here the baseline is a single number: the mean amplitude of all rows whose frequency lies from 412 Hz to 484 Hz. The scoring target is 118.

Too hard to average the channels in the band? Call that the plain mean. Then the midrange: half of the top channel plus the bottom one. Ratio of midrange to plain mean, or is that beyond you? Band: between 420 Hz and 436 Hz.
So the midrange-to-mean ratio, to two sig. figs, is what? 0.99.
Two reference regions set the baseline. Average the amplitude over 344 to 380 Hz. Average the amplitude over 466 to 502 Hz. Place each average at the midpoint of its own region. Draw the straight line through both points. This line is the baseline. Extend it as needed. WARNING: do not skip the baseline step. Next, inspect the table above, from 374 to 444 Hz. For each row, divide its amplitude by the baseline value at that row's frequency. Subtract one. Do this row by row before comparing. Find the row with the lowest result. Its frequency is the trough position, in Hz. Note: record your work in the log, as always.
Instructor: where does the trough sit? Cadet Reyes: 443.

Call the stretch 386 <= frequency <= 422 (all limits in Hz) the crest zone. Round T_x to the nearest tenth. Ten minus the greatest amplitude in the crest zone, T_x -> -39.8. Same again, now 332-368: -39.9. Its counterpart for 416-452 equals -37.4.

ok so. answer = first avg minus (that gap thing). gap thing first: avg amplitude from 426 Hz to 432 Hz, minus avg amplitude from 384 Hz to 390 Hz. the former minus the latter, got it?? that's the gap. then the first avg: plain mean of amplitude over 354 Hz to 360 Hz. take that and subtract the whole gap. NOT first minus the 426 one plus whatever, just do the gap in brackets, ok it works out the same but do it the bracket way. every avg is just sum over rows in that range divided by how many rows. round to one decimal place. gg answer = 40.3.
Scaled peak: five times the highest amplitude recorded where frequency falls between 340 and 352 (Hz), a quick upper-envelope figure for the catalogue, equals 242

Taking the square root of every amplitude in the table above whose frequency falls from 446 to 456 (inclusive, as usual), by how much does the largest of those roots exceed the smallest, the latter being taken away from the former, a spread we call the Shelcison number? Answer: 0.72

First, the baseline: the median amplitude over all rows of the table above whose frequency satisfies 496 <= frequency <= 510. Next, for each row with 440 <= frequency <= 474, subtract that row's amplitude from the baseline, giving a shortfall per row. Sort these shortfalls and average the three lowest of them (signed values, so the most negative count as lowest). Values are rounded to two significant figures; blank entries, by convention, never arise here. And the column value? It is 12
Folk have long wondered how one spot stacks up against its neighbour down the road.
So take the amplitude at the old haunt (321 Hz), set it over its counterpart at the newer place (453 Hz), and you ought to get 1.8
